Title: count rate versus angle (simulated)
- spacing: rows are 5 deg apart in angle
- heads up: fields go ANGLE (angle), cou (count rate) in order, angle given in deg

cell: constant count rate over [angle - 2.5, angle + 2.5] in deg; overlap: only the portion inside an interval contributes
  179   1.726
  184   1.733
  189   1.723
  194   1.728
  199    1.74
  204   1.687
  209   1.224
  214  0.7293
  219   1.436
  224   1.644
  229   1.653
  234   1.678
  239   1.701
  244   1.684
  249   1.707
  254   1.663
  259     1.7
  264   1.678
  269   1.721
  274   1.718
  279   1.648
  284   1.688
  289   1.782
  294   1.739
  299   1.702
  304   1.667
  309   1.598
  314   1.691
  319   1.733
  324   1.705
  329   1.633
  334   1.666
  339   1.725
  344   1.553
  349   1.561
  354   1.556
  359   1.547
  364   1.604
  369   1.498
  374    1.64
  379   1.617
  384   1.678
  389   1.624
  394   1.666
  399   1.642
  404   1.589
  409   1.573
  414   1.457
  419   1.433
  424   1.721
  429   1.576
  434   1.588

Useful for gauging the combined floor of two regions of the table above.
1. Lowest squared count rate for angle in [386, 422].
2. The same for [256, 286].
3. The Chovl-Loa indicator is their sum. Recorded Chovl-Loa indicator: 4.8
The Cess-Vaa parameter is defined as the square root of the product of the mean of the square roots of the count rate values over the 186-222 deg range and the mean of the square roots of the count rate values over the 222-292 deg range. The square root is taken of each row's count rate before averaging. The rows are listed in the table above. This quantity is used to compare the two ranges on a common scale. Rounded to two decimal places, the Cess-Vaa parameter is 1.25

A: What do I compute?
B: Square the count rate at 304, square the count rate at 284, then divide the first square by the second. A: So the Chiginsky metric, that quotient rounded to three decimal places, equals 0.975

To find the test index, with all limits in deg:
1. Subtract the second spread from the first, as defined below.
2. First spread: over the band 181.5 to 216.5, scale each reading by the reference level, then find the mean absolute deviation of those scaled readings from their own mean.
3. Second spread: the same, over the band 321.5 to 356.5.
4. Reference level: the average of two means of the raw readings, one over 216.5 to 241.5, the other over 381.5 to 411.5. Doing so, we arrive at 0.149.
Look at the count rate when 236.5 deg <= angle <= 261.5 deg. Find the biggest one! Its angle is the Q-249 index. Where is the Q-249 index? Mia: 249 deg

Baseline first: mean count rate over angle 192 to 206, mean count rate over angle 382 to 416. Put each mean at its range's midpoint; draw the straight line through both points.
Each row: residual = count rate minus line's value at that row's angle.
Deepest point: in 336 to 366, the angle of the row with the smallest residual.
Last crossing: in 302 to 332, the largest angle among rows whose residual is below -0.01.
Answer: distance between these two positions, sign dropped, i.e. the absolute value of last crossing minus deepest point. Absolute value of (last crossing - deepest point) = 15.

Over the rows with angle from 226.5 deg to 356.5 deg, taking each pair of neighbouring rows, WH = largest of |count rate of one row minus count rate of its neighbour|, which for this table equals 0.17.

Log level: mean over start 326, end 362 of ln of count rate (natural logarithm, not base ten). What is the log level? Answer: 0.47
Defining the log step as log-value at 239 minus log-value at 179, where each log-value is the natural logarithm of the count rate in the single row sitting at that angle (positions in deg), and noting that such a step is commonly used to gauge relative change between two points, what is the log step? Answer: -0.015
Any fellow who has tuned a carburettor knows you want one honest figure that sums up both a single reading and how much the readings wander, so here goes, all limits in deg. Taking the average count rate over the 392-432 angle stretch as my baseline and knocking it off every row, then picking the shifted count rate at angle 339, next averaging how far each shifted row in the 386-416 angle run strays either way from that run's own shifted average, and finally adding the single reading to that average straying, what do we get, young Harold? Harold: 0.20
